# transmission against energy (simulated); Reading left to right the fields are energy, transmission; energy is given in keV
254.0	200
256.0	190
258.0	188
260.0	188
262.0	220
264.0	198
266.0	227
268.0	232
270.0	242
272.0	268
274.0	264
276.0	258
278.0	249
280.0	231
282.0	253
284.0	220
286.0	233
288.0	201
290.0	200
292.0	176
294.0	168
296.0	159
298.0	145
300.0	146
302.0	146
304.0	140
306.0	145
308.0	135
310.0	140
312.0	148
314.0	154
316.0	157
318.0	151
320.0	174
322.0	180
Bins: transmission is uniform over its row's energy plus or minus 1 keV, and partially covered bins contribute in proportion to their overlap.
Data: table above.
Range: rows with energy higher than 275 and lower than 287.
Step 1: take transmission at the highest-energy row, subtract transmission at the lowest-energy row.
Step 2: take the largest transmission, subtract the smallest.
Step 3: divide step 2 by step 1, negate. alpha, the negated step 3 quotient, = 1.5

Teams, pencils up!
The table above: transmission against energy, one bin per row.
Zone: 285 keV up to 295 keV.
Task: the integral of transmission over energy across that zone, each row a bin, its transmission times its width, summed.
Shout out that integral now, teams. 1956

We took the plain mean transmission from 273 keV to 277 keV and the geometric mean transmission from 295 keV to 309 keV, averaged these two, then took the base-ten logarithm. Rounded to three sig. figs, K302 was 2.31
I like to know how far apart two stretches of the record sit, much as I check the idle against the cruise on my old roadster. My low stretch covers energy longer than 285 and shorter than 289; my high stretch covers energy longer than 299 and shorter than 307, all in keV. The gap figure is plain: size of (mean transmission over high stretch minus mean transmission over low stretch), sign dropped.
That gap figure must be 73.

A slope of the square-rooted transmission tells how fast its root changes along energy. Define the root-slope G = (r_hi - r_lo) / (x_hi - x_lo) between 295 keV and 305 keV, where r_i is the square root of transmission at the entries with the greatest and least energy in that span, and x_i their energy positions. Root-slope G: -0.10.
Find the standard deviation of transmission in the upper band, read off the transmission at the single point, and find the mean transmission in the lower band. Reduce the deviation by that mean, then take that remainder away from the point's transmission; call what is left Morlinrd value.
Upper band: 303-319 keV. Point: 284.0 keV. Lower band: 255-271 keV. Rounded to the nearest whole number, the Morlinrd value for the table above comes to 423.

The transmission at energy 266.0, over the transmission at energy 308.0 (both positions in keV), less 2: -0.32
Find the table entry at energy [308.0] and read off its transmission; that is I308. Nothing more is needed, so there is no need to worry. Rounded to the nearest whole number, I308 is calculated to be 135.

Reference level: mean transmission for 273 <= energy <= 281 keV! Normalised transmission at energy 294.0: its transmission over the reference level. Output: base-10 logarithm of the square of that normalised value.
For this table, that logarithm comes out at -0.35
